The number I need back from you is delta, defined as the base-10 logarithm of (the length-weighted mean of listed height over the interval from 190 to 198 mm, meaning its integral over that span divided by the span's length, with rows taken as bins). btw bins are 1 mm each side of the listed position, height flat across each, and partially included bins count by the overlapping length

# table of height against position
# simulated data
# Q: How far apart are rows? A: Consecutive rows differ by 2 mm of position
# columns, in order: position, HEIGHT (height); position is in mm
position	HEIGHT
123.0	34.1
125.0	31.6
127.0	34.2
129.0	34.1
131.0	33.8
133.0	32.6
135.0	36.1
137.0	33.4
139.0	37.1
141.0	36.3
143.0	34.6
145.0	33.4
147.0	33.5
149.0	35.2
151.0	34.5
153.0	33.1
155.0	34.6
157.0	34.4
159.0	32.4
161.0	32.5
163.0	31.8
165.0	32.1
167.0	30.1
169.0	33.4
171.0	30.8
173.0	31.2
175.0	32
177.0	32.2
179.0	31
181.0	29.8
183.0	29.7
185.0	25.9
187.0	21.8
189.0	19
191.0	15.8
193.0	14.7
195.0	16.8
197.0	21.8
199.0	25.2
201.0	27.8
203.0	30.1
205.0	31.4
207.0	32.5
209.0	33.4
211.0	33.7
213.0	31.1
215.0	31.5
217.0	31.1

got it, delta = 1.24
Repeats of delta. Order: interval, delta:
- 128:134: 1.53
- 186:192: 1.28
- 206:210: 1.52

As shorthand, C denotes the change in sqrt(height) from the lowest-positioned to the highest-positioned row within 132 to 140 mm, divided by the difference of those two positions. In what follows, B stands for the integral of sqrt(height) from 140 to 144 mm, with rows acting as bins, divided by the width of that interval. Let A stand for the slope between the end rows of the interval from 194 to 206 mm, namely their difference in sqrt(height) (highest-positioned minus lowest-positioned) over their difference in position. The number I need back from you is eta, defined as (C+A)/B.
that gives 0.036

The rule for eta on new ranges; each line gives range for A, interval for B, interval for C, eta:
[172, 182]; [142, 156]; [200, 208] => 0.010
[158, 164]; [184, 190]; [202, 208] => 0.009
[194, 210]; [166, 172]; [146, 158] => 0.023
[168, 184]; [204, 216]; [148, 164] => -0.008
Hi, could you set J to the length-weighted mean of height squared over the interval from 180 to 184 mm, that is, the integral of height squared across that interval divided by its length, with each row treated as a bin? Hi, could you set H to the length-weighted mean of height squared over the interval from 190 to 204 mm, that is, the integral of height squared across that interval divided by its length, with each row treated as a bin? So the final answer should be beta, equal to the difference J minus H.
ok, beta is 380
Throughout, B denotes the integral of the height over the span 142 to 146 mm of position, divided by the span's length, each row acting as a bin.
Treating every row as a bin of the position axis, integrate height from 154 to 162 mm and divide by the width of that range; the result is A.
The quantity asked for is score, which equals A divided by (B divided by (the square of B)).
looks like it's 1138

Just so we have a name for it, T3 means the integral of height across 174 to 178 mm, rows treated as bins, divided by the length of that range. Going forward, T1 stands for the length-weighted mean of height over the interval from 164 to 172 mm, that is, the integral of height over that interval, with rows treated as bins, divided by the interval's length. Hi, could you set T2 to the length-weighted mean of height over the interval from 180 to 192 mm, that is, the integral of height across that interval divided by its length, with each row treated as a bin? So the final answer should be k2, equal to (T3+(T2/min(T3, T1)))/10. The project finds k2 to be 3.28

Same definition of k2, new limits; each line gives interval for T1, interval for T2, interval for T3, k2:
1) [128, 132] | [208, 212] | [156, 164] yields 3.38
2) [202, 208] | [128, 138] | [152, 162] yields 3.45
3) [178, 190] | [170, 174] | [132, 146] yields 3.60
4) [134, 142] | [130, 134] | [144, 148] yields 3.44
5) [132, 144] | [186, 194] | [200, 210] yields 3.16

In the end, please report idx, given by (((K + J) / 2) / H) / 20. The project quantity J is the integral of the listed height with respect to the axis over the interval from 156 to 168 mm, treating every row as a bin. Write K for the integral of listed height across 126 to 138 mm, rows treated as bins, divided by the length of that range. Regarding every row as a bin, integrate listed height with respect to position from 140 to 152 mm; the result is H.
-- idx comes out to 0.025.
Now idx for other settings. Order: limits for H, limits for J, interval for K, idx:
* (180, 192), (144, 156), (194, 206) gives 0.038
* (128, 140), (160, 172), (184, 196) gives 0.024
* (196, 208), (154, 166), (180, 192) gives 0.031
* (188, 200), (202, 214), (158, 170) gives 0.046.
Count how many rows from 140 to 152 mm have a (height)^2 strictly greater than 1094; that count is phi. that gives 6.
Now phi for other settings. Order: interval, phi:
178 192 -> 0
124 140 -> 6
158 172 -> 1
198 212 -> 2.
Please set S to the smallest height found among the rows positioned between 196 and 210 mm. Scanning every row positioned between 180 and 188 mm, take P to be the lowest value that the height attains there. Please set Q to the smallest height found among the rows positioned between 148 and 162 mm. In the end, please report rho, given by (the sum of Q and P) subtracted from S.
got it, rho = -32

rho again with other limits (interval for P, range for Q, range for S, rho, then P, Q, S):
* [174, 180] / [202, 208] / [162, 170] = -31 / 31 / 30.1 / 30.1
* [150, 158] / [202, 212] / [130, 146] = -31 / 33.1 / 30.1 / 32.6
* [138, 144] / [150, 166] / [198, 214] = -41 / 34.6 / 31.8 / 25.2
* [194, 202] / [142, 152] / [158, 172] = -20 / 16.8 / 33.4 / 30.1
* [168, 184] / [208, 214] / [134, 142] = -27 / 29.7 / 31.1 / 33.4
